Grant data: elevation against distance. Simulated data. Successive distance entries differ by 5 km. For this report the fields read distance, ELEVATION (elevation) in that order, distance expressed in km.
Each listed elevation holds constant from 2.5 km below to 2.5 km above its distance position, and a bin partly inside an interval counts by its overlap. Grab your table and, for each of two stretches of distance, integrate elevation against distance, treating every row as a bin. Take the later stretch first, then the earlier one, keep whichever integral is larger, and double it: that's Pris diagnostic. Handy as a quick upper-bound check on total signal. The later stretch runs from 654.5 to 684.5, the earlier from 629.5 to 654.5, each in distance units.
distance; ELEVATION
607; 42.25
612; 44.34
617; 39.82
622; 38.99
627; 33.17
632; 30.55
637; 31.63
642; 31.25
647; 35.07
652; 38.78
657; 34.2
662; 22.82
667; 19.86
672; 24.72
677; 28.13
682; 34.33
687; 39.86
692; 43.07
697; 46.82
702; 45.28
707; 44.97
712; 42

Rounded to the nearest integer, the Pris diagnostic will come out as 1673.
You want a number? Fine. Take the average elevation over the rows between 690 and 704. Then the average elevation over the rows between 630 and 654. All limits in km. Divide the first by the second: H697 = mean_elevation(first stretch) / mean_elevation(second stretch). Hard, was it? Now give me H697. 1.35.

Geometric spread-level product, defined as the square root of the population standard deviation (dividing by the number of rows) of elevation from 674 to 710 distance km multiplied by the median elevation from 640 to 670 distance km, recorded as 14.4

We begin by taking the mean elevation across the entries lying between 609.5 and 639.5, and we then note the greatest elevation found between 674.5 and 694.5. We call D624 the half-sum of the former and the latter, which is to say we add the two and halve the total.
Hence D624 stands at 39.7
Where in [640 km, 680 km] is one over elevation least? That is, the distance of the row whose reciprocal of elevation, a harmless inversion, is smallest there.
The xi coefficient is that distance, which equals 652 km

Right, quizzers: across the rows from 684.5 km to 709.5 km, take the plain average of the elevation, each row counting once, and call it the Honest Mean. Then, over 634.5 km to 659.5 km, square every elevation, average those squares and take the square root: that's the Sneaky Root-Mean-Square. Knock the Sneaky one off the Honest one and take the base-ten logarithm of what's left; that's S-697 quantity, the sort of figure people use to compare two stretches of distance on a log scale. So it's 1.0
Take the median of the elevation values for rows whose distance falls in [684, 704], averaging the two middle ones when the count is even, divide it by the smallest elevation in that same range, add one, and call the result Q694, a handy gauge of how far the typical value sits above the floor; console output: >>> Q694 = 2.11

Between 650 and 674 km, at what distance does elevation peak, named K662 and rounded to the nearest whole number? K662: 652 km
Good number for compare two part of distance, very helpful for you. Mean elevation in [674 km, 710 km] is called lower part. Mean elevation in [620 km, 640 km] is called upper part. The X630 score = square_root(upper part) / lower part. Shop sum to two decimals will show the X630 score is 0.14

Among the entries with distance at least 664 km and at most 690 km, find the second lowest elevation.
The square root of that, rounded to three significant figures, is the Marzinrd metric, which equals 4.97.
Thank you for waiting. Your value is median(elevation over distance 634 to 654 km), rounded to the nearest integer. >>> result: 33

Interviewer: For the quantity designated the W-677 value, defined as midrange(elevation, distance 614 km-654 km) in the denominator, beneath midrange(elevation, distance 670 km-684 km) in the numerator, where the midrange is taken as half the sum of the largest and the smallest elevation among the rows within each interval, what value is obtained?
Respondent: 0.84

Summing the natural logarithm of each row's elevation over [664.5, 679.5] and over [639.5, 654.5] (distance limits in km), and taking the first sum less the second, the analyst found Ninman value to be -1.1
